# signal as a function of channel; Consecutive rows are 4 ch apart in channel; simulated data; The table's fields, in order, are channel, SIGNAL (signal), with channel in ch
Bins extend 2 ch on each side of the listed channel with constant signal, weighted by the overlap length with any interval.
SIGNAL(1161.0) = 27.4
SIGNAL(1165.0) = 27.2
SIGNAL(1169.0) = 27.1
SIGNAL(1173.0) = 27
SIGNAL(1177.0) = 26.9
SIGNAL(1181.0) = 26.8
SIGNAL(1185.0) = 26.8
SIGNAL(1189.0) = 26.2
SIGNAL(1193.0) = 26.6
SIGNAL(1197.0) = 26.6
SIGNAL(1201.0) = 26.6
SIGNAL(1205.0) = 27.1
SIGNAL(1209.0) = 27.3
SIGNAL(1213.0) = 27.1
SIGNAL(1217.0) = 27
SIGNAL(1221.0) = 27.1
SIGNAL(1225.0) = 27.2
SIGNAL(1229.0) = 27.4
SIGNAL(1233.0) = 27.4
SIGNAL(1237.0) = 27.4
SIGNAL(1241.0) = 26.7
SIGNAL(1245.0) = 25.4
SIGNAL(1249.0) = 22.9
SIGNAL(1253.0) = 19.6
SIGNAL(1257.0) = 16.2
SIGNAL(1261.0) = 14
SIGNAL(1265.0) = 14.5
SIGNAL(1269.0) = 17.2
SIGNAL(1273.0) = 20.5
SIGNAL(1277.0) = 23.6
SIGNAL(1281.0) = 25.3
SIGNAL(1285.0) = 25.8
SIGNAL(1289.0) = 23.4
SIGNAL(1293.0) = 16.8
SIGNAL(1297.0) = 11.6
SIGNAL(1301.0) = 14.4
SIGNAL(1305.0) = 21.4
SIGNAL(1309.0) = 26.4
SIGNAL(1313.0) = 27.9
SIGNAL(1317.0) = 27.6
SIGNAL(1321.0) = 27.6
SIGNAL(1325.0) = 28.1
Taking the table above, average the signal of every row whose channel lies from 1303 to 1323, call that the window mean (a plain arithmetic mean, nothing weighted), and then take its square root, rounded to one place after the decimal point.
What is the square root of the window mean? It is 5.1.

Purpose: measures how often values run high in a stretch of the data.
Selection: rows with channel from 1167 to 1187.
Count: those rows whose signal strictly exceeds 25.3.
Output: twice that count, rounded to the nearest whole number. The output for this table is 10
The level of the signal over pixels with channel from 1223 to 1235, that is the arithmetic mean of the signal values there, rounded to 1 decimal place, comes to 27.3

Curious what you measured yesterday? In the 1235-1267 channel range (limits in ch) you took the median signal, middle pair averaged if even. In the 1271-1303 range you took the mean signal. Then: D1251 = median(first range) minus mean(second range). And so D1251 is 1.1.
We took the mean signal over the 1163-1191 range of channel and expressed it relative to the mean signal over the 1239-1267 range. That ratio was 1.3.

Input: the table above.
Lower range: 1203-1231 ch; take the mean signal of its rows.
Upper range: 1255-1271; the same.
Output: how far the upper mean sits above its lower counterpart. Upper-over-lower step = -11.7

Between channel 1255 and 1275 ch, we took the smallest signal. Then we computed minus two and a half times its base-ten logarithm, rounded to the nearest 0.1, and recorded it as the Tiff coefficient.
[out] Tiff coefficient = -2.9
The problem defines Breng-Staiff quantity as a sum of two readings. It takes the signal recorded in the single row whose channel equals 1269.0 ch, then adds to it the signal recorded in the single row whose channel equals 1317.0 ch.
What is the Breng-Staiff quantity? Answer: 44.8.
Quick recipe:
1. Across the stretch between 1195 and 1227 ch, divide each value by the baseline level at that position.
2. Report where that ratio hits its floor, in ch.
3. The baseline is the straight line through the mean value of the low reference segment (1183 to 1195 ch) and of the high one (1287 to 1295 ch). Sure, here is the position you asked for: 1197.0 ch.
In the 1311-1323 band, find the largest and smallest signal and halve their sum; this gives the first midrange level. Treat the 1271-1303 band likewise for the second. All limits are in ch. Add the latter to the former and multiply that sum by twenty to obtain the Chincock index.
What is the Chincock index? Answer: 929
